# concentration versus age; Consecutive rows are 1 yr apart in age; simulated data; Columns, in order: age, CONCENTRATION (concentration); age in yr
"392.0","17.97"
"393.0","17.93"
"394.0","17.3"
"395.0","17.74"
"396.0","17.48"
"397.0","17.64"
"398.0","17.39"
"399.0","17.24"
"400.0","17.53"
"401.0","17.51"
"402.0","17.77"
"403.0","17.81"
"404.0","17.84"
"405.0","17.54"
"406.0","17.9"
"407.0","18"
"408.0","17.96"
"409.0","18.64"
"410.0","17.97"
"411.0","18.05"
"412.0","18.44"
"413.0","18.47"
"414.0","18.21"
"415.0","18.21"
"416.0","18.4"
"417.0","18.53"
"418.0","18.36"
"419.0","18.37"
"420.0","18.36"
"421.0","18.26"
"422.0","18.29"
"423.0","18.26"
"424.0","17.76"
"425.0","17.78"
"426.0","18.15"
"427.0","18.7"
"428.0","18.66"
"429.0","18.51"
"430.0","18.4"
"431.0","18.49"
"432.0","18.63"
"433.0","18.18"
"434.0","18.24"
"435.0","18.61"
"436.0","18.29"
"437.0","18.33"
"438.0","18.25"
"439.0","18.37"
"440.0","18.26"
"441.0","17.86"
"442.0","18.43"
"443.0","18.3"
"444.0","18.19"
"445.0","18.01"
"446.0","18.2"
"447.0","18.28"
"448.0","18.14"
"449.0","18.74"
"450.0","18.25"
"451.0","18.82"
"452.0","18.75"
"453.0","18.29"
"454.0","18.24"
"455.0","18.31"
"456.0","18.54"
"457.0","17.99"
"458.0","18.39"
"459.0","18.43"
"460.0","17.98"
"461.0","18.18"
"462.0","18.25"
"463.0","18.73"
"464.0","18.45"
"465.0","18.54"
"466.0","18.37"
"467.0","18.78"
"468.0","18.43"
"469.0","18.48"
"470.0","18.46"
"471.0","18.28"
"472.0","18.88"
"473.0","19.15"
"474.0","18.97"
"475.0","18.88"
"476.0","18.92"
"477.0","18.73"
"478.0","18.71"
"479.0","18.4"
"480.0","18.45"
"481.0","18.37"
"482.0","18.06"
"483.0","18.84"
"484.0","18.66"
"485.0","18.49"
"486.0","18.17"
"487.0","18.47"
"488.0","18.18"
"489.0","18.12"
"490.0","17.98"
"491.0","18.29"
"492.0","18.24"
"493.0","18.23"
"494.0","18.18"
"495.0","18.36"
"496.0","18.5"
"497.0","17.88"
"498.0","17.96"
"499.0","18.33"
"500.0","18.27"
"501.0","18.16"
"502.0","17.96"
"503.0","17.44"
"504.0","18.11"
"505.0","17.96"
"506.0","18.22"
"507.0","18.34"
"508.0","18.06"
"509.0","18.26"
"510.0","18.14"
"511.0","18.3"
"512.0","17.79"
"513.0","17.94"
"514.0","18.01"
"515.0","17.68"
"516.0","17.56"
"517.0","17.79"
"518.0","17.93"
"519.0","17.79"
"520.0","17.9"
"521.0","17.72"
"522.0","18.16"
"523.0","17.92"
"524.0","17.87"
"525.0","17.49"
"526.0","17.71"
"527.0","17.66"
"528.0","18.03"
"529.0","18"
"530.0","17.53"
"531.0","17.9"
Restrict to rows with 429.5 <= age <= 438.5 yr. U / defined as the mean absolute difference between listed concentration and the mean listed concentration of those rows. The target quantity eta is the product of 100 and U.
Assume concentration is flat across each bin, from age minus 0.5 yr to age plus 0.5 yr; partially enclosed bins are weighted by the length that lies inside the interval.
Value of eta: 14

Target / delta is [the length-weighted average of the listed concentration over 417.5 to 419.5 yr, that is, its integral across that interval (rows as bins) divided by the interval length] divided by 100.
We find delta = 0.184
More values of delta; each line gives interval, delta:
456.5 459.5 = 0.183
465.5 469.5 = 0.185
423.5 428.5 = 0.182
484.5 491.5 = 0.182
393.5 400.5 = 0.175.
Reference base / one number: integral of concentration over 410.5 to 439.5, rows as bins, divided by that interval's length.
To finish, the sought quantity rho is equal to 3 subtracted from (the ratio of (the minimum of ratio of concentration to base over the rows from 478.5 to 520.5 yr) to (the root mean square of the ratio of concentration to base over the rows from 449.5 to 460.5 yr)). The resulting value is -2.050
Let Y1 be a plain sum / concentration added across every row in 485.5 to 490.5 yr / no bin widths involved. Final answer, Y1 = 91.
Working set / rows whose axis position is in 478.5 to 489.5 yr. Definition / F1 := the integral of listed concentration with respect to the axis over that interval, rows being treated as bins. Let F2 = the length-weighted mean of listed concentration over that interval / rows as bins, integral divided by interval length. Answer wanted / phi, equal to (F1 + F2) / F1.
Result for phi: 1.09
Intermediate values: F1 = 202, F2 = 18.4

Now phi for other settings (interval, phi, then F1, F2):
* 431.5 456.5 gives 1.04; 459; 18.3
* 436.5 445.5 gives 1.11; 164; 18.2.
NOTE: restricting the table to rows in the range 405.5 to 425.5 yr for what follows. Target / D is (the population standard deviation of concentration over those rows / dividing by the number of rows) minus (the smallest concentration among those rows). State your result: -17.5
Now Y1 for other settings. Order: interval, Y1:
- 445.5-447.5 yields 36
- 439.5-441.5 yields 36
